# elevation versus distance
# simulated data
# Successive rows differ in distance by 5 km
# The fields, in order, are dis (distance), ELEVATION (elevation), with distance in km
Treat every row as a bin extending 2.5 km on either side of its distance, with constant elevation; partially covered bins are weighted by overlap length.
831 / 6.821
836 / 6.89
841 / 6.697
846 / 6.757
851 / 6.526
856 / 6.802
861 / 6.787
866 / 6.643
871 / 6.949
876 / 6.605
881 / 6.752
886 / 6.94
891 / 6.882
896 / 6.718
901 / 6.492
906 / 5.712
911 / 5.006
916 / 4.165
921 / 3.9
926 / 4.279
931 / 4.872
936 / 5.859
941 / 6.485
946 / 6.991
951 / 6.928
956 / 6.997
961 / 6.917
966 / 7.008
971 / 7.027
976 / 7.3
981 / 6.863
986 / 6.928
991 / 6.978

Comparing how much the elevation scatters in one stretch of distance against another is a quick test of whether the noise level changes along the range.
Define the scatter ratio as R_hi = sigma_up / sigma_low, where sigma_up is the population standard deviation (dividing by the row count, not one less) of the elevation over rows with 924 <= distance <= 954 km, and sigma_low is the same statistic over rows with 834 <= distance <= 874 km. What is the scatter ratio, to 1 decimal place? 8.1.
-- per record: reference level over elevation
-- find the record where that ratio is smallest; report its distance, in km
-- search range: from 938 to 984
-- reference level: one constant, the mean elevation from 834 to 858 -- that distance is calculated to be 976 km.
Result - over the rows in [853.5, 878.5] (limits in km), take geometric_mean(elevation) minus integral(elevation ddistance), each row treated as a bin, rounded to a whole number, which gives -162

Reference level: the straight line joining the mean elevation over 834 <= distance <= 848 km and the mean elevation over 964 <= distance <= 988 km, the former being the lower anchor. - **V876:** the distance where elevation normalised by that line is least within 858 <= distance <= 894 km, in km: 876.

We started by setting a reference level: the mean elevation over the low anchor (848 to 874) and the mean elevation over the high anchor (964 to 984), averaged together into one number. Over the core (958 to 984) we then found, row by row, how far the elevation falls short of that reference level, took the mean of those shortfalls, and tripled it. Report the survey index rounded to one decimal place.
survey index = -0.4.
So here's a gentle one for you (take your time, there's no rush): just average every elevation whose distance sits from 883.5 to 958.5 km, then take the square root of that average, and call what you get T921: 2.43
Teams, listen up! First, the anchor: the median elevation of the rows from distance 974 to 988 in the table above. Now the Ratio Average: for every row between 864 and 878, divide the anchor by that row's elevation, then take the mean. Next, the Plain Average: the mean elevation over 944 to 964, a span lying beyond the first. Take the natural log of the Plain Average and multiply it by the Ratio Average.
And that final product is 2.00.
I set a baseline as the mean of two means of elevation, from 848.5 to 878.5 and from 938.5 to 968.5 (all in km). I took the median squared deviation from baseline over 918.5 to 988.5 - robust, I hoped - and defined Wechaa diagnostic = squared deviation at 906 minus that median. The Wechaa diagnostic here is 1.1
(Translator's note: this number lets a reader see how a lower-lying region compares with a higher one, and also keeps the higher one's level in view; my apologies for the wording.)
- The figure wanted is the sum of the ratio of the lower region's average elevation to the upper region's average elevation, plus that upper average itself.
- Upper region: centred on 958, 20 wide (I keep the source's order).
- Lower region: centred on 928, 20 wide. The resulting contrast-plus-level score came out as 7.64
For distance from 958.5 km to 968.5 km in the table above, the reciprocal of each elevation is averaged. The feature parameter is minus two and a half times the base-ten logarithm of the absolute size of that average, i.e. 2.11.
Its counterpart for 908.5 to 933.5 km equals 1.61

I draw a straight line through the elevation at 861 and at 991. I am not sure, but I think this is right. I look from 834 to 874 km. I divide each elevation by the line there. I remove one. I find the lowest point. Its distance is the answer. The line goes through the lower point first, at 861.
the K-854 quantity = 851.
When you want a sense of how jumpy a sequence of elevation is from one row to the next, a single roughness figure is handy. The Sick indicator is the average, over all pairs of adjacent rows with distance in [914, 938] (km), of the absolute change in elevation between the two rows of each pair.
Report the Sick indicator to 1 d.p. 0.6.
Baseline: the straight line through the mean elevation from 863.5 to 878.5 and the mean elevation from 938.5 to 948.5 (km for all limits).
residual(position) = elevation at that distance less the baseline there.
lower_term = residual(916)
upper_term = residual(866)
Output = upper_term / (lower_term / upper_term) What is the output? 0.0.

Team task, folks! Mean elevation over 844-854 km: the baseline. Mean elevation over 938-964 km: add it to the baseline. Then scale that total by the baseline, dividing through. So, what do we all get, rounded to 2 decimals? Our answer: 2.03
